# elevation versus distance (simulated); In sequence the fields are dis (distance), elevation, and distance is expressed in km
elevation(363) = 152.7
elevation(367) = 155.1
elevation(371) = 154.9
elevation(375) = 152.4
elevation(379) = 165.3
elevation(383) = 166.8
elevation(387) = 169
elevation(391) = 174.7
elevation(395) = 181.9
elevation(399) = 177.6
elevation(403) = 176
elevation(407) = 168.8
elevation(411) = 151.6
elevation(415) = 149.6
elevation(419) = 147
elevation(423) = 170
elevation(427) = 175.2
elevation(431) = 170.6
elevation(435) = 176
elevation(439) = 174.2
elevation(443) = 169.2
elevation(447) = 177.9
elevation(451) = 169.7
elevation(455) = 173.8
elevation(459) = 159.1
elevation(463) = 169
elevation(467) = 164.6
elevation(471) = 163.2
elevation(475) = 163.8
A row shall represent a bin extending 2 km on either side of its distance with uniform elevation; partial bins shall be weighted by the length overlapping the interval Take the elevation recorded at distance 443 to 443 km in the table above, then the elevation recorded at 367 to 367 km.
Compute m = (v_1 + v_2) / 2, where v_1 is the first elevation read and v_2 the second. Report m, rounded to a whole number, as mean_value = 162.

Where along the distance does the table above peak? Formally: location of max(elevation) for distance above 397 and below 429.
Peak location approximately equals 399 km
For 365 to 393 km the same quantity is 391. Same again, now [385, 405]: 395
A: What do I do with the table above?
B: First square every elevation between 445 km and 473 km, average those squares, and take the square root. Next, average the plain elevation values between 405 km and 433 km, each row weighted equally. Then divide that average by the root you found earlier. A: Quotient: 0.96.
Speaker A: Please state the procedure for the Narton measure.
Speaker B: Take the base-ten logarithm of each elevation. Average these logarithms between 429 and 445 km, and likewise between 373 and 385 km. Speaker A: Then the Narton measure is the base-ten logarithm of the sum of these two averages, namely 0.6478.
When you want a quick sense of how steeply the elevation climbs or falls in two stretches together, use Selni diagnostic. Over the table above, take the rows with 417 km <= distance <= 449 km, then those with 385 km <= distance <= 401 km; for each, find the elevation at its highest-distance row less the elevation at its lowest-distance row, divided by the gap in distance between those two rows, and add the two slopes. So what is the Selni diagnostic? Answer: 1.8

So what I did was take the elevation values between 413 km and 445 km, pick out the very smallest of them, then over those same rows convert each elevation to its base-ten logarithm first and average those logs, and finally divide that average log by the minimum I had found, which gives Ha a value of 0.0151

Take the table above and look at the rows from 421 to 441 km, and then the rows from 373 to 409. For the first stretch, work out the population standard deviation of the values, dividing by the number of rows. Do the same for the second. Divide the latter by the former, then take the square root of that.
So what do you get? 1.83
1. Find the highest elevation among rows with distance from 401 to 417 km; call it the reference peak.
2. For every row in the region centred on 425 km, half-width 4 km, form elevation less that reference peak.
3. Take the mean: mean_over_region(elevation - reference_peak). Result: -3.4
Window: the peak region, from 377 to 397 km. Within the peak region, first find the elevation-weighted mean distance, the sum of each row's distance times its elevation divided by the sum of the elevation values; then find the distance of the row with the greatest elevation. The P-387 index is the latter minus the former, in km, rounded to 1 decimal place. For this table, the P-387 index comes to 7.8 km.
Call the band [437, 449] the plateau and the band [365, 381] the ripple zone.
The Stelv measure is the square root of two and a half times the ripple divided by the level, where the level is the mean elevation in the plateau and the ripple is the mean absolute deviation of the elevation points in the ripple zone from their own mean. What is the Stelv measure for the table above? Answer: 0.25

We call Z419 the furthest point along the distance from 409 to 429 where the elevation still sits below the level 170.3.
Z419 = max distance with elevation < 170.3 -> 423 km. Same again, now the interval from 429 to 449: 443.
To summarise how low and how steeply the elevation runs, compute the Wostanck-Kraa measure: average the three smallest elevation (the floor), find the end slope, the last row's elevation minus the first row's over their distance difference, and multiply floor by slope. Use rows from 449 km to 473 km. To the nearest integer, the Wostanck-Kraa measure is -53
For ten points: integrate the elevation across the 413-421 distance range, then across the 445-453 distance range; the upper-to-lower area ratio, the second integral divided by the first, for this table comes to 1.17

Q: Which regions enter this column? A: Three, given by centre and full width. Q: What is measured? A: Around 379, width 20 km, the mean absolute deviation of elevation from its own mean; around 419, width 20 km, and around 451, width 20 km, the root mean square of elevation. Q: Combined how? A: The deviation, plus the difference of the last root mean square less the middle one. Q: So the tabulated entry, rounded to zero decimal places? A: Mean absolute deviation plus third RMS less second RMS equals 17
